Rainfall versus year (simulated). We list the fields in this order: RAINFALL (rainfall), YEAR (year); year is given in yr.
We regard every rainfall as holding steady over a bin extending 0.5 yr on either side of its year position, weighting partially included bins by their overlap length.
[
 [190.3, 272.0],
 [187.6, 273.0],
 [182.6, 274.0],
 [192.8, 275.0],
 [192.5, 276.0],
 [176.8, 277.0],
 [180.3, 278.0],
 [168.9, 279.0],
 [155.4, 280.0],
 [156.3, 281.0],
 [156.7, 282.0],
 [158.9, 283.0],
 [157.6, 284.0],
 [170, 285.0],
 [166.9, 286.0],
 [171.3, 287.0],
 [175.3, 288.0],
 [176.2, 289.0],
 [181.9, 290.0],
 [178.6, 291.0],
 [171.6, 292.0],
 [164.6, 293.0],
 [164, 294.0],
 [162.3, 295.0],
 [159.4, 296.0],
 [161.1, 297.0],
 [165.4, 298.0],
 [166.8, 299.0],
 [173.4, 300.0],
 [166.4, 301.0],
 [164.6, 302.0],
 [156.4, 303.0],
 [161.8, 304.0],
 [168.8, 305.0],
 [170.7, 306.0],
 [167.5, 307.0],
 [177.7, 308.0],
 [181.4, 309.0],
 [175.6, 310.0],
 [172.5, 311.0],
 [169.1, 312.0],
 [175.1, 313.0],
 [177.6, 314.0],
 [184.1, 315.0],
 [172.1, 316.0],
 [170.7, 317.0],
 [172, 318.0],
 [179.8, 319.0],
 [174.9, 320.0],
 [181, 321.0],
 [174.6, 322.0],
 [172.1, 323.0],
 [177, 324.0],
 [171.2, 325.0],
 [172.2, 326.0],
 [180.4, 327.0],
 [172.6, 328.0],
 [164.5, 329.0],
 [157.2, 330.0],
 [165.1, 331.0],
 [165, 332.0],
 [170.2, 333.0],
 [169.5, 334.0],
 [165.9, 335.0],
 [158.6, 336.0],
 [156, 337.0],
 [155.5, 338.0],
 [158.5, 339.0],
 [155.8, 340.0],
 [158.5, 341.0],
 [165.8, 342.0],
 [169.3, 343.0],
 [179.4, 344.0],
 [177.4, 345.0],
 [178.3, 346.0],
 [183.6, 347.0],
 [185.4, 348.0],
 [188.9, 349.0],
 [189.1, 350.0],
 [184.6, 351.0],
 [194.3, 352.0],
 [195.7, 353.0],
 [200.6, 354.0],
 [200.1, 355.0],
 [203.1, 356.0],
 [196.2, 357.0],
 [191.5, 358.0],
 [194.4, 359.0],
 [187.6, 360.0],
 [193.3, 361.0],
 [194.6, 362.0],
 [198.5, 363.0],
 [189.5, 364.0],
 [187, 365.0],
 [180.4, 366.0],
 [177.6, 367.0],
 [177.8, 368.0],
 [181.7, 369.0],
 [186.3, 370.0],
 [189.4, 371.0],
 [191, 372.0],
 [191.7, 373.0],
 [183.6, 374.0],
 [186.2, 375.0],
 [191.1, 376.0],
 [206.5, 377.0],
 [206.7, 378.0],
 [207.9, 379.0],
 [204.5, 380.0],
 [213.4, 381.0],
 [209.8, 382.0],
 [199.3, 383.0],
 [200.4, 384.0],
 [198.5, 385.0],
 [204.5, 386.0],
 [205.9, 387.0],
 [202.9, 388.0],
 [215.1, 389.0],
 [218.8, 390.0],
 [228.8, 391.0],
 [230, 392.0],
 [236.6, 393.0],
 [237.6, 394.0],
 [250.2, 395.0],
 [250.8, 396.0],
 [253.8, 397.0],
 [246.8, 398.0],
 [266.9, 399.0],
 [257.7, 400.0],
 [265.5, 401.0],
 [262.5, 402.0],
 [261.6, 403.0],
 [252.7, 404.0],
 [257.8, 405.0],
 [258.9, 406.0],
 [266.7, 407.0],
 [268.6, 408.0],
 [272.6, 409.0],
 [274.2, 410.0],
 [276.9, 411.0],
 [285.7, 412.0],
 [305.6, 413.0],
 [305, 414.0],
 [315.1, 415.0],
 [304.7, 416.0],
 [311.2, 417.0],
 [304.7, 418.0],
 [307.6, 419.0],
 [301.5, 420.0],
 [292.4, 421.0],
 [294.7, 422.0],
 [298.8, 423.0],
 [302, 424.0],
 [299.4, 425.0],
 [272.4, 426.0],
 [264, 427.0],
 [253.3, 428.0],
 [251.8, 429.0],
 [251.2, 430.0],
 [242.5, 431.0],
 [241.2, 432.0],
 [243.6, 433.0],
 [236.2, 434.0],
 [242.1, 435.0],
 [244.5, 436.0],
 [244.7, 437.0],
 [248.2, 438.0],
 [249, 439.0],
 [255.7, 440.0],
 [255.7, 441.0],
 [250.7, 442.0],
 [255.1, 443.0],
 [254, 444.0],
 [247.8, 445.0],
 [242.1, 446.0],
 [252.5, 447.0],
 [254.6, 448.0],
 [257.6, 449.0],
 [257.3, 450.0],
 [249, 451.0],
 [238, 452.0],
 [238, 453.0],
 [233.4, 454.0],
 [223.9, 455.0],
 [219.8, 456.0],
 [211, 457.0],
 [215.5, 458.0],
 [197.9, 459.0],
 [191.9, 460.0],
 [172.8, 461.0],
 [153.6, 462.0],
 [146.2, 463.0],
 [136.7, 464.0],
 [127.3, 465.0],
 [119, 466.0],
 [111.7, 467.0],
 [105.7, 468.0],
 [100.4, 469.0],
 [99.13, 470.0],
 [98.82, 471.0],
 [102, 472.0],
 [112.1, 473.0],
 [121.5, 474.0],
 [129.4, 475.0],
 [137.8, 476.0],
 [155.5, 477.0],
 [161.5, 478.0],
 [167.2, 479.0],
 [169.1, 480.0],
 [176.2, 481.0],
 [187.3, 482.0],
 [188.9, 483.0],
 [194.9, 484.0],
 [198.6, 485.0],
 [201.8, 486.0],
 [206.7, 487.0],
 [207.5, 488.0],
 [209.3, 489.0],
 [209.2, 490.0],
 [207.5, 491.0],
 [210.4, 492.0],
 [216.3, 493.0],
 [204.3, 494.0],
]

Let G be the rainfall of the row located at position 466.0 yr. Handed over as 119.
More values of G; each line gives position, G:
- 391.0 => 228.8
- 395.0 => 250.2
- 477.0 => 155.5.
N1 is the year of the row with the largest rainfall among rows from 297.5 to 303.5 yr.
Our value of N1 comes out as 300.0 yr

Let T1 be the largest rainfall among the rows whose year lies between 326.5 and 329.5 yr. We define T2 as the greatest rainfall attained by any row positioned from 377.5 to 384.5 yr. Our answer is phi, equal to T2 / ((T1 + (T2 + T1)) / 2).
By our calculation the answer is 0.74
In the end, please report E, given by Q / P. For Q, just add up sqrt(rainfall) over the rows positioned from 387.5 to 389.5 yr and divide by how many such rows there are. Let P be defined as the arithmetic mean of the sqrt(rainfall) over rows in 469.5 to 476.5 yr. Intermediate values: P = 10.7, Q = 14.5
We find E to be 1.4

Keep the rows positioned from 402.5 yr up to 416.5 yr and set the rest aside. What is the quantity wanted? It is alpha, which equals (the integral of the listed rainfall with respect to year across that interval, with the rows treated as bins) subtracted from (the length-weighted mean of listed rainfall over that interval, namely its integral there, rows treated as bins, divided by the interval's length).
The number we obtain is -3627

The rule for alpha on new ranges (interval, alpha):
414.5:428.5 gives -3827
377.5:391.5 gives -2708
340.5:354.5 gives -2369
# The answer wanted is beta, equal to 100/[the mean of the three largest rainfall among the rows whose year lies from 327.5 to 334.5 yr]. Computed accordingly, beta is 0.59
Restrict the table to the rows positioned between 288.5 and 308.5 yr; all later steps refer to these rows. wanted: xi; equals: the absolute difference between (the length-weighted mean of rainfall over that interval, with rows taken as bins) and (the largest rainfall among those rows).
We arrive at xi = 14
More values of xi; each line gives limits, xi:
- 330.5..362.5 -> 24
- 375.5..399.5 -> 47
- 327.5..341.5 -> 10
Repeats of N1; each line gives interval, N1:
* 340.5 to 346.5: 344.0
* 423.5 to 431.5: 424.0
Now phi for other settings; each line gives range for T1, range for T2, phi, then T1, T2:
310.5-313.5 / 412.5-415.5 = 0.95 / 175.1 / 315.1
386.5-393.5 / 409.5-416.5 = 0.80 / 236.6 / 315.1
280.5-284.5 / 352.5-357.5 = 0.78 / 158.9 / 203.1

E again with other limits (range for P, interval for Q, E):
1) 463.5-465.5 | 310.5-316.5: 1.2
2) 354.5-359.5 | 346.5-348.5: 1.0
